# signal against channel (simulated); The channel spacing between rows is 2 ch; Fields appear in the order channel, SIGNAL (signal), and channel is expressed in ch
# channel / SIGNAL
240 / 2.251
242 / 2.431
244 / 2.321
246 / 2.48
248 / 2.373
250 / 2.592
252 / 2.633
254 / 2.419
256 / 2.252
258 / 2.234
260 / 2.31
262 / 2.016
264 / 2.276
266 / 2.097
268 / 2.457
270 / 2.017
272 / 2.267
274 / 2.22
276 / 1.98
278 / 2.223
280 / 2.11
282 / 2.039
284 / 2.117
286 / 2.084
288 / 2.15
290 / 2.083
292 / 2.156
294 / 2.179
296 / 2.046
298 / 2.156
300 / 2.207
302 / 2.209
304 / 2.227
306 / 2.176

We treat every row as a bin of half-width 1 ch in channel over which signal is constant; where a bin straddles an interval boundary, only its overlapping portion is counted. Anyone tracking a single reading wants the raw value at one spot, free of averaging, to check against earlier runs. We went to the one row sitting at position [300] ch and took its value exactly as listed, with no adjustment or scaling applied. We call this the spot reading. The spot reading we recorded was 2.207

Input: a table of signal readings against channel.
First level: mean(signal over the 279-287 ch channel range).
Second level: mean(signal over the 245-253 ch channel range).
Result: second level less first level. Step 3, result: 0.43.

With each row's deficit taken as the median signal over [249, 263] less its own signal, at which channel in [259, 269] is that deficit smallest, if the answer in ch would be 268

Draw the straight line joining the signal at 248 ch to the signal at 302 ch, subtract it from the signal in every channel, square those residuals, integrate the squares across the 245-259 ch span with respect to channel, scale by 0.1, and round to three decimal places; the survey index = 0.032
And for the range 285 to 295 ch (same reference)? 0.015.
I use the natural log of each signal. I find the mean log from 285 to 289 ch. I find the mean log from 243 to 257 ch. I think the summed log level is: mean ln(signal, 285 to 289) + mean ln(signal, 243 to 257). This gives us 1.64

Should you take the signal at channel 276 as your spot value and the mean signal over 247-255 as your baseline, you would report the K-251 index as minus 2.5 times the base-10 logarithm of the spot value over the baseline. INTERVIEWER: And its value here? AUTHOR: 0.26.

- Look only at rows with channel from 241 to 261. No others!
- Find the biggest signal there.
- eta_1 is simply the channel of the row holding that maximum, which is 252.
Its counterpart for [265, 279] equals 268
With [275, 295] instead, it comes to 278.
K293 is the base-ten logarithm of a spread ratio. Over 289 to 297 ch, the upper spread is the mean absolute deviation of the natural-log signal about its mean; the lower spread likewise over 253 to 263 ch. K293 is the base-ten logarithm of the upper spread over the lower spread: -0.26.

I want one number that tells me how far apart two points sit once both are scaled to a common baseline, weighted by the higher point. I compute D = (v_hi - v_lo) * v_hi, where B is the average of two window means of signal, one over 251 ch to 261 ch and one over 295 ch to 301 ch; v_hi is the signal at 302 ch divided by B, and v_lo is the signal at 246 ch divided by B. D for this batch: -0.12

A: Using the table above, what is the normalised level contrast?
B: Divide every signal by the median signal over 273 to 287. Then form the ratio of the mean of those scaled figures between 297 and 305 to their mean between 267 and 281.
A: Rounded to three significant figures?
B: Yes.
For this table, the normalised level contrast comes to 1.01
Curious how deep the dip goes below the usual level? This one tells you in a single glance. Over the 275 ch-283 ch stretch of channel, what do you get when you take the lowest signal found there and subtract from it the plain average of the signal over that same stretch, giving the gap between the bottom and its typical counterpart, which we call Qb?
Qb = -0.108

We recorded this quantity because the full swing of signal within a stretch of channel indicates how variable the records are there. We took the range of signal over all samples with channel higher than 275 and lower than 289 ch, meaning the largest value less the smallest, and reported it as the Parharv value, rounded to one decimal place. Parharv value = 0.2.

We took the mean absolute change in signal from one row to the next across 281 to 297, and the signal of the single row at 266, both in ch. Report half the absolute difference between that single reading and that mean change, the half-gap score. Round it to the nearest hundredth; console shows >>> 1.01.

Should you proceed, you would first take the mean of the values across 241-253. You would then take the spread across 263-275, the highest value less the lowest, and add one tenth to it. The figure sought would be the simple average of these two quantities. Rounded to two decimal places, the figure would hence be 1.51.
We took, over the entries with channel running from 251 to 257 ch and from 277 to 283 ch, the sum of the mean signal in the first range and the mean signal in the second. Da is 4.56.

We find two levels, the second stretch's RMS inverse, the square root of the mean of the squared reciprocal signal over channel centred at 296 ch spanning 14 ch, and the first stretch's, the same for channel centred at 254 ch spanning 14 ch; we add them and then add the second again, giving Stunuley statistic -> 1.35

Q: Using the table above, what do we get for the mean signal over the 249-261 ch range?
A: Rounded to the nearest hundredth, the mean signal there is 2.41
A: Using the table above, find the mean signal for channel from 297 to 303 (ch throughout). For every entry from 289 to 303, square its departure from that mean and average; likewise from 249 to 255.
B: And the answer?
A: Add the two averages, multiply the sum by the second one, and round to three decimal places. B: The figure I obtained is 0.019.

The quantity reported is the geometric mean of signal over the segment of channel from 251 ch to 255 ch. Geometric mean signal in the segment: 2.52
